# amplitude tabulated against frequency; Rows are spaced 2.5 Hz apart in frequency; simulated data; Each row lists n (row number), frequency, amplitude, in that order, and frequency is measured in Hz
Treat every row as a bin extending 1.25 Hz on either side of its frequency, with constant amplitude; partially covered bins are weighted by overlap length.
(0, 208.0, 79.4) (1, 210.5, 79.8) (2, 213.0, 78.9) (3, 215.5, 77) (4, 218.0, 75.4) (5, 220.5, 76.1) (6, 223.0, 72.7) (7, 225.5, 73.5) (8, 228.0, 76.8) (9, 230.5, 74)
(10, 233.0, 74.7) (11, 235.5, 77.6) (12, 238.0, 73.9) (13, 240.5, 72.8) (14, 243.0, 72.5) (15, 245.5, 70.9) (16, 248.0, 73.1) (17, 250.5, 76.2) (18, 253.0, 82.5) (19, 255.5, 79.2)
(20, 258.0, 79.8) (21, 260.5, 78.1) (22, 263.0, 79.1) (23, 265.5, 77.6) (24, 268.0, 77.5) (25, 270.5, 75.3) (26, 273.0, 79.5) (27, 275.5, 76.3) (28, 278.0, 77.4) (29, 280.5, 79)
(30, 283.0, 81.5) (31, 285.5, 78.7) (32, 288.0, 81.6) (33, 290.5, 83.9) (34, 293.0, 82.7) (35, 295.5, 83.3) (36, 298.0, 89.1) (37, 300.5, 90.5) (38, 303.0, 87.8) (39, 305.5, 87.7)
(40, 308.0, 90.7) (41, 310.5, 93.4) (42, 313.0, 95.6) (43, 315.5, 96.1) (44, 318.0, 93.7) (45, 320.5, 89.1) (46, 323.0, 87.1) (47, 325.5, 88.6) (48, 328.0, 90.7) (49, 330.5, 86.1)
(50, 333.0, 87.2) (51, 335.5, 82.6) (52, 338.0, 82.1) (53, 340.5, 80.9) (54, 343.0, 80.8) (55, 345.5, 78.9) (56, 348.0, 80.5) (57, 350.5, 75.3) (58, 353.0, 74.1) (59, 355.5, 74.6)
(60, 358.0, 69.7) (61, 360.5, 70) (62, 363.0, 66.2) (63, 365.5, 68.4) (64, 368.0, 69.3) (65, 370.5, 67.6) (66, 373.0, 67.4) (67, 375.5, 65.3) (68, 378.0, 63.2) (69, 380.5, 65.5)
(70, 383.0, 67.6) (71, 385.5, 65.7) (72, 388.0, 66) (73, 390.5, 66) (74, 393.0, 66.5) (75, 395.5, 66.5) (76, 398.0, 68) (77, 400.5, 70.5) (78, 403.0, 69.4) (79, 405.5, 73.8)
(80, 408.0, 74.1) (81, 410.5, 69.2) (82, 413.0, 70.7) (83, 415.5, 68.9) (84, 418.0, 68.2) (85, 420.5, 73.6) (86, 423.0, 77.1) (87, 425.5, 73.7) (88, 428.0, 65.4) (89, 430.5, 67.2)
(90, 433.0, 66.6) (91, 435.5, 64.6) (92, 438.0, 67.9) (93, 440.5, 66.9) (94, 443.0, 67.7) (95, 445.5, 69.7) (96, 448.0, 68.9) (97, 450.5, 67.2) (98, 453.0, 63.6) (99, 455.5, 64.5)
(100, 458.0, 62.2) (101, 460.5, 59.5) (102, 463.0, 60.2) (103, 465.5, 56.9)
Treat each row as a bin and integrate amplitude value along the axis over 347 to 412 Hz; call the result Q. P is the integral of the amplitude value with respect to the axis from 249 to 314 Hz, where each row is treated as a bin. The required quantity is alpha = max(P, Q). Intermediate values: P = 5354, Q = 4499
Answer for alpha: 5354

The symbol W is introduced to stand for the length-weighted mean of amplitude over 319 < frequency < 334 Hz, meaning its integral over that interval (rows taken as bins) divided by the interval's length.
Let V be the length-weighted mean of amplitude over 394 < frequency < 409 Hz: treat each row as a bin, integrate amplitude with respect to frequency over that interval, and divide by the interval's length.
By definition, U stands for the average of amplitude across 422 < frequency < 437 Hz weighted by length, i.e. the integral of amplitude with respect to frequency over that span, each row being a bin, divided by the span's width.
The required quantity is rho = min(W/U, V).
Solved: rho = 1.28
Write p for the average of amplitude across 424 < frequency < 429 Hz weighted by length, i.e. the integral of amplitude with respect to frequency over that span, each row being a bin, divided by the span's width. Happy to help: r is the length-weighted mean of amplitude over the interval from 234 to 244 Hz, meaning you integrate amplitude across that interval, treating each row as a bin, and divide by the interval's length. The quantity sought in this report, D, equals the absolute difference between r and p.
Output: 4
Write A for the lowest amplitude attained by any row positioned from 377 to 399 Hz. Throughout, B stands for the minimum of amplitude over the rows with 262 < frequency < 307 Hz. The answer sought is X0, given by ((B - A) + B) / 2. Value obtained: 44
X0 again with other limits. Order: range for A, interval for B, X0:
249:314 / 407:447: 27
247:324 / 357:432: 27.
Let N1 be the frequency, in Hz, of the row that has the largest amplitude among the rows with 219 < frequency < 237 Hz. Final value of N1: 235.5 Hz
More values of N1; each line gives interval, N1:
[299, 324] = 315.5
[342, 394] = 343.0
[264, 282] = 273.0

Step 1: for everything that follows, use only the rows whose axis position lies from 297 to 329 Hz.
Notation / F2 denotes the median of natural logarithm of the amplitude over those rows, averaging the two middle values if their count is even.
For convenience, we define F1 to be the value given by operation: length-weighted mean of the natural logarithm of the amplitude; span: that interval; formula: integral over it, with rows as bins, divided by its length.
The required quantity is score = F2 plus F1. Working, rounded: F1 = 4.51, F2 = 4.51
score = 9.0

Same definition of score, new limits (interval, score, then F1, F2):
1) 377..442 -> 8.4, 4.23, 4.22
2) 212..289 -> 8.7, 4.34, 4.34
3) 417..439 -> 8.5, 4.24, 4.22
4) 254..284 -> 8.7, 4.36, 4.36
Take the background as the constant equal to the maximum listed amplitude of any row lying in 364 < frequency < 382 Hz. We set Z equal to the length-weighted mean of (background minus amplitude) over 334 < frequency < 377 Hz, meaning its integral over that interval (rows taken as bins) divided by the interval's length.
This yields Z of -4.5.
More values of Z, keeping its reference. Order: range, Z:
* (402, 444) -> -0.4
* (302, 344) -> -19.0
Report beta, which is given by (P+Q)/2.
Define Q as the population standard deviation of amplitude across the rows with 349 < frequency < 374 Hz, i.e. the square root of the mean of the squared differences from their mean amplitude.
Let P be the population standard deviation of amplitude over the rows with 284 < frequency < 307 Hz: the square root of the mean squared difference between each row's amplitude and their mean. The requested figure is 3.4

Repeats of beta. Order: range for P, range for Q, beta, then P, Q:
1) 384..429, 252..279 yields 2.6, 3.4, 1.9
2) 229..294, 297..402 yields 6.9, 3.4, 10.5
